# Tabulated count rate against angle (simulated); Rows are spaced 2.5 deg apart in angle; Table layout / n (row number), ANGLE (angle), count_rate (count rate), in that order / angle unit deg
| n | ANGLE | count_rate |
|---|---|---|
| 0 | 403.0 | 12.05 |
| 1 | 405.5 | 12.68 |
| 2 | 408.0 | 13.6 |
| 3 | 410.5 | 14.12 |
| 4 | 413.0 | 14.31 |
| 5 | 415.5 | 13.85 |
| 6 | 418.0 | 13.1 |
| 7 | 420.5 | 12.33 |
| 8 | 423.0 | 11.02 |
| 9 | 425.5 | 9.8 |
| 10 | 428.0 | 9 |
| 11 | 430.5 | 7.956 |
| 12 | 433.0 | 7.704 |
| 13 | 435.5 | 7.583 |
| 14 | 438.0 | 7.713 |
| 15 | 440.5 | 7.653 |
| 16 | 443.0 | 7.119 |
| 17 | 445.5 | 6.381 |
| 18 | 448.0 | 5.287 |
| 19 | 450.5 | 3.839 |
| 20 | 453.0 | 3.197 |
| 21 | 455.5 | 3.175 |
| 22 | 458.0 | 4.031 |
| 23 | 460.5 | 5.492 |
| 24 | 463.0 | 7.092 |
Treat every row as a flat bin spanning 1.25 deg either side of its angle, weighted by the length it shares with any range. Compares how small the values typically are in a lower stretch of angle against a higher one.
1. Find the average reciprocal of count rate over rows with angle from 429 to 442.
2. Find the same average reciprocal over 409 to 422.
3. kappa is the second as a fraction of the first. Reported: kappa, 0.57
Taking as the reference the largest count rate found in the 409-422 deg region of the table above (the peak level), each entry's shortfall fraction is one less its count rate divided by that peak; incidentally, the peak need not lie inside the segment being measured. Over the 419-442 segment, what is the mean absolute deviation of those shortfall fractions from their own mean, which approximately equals 0.097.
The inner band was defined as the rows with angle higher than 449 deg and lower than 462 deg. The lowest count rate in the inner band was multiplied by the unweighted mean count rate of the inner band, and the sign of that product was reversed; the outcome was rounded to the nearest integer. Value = -13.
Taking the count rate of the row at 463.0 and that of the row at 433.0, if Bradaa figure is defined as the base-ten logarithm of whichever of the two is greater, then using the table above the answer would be 0.89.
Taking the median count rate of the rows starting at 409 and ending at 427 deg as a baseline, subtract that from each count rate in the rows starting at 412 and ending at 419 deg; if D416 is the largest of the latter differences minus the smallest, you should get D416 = 1.2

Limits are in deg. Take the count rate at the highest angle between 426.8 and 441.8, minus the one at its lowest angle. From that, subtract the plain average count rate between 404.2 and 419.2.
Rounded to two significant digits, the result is -15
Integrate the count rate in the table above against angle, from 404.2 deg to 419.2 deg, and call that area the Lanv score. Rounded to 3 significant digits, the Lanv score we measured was 204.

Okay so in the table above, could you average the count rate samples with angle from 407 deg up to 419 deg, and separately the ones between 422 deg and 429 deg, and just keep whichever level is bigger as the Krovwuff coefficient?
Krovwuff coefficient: 13.8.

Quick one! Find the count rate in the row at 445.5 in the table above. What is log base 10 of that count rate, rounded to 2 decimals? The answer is 0.80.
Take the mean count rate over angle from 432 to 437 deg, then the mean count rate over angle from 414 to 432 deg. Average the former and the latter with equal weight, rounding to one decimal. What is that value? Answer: 9.3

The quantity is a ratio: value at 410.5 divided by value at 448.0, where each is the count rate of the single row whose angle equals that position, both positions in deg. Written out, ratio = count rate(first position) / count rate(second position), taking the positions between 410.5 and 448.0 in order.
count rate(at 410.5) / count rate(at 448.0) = 2.7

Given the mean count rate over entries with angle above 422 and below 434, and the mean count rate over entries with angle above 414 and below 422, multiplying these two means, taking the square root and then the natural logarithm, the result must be 2.39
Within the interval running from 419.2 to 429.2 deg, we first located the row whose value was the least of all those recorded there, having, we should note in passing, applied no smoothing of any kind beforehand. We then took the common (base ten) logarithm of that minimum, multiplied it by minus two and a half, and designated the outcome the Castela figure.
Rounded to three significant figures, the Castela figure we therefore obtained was -2.39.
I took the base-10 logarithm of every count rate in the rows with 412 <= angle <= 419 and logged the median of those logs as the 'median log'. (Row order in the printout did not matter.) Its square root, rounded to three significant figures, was 1.07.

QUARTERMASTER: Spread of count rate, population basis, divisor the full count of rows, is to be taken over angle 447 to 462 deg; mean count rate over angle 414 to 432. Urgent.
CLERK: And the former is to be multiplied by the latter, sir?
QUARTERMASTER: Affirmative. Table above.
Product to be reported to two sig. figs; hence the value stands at 10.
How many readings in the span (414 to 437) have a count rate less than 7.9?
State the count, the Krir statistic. 2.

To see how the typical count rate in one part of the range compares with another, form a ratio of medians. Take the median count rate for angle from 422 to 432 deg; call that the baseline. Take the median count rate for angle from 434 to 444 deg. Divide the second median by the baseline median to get 0.81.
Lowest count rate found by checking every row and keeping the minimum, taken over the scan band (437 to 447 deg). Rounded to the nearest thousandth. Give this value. 6.381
